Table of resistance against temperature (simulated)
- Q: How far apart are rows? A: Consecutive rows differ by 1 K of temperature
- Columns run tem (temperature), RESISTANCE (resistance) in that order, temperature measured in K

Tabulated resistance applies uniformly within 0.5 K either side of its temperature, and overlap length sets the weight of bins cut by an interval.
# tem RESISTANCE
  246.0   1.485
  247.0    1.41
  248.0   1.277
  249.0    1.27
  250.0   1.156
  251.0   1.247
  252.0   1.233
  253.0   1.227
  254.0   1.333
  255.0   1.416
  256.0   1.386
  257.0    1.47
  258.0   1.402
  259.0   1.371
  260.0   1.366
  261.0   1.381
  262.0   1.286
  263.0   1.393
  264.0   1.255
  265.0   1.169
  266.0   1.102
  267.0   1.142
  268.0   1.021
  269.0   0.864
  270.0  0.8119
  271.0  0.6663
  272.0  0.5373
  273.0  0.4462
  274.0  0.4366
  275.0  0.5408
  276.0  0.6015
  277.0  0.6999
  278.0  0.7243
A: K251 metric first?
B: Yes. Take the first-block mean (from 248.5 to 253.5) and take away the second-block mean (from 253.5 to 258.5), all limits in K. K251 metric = -0.2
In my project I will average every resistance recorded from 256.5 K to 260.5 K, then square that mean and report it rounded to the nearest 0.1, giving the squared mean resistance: 2.0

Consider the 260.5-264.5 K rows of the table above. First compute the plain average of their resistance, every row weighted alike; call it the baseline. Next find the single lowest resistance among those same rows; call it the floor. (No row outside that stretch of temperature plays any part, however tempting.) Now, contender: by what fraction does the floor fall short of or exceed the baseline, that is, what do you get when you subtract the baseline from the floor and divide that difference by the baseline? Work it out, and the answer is -0.06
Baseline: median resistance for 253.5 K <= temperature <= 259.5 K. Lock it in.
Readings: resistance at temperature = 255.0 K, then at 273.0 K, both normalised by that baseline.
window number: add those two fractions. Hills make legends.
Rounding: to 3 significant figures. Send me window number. 1.34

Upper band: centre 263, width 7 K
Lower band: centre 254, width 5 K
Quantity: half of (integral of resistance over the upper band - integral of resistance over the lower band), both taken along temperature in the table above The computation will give 1.2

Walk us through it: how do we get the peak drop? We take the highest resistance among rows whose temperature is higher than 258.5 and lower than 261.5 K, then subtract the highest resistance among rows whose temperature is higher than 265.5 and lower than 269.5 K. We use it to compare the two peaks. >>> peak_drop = 0.2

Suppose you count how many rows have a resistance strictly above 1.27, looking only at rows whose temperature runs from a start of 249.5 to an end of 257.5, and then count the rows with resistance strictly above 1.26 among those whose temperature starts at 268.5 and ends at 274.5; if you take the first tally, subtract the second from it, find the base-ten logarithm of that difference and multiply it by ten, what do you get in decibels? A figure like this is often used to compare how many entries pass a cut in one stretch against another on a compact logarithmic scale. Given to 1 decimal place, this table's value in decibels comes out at 6.0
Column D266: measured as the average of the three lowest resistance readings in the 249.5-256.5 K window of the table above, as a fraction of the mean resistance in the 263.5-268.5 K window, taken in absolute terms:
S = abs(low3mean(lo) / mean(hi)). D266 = 1.06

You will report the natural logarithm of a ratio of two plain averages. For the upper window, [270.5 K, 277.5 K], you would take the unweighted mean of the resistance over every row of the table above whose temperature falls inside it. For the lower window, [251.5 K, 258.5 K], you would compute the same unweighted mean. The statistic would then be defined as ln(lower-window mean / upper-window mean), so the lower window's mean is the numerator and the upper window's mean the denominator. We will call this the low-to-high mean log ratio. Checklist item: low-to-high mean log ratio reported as 0.9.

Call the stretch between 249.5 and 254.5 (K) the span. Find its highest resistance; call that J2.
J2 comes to 1.333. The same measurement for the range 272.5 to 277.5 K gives 0.6999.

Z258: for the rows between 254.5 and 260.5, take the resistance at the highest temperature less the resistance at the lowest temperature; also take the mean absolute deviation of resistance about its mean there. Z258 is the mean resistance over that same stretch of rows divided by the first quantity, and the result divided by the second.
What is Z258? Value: -1020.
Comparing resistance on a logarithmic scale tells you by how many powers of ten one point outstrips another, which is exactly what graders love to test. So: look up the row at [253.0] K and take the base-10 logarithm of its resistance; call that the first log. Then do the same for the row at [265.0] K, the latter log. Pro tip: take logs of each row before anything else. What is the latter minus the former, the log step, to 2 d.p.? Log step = -0.02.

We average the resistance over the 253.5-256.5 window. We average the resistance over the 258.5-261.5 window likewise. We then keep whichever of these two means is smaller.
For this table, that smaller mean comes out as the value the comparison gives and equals 1.4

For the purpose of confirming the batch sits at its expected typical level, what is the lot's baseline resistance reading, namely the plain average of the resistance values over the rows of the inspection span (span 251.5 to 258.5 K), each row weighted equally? 1.35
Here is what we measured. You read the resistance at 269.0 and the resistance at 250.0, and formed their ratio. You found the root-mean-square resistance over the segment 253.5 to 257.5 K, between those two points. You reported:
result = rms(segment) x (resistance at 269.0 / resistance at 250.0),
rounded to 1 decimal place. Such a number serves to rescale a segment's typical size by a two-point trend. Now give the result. 1.0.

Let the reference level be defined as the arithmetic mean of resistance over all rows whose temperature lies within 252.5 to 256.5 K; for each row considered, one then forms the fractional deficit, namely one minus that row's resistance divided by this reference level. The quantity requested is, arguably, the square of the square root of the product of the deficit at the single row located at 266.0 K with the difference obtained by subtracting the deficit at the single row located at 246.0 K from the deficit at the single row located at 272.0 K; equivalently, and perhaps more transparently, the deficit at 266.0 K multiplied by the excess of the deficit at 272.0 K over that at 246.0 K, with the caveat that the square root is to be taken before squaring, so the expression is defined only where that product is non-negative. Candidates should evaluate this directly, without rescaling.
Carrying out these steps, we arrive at 0.13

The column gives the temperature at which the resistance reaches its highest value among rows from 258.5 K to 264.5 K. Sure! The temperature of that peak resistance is 263.0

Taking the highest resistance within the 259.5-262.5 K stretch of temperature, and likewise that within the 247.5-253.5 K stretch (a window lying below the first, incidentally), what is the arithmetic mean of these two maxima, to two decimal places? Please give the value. 1.33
